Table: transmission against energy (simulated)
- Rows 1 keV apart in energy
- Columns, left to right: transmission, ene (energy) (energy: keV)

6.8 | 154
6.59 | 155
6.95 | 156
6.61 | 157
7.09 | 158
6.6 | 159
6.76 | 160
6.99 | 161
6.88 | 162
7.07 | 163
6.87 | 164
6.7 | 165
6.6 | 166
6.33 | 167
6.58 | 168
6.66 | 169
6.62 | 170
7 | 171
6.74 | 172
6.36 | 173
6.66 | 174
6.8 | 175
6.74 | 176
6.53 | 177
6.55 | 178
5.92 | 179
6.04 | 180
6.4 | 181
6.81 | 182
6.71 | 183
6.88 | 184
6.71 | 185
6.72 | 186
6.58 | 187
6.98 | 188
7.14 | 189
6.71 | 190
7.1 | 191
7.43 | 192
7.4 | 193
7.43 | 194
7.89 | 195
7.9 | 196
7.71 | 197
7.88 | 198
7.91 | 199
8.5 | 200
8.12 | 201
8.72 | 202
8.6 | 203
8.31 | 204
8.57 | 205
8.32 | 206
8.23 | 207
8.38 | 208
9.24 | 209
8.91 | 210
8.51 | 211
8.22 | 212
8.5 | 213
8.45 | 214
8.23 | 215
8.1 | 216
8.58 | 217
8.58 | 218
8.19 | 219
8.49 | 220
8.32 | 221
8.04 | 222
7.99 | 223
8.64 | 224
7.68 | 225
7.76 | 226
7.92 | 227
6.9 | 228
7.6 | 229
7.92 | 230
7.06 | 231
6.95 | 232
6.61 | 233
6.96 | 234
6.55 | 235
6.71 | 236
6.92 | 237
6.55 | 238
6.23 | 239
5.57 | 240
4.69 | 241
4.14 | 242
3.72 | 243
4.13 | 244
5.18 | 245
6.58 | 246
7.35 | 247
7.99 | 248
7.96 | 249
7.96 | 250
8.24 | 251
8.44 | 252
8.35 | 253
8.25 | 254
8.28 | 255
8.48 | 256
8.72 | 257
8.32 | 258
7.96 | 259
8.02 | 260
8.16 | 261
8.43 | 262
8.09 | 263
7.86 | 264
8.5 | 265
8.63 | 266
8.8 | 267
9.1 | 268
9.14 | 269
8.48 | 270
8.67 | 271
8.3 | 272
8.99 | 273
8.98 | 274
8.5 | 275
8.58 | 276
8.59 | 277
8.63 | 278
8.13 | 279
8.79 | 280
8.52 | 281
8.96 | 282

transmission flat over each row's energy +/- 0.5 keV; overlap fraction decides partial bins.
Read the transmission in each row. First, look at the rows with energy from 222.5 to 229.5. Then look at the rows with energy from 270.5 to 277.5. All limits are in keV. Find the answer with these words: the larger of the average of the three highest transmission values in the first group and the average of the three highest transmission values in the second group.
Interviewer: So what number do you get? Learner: 8.9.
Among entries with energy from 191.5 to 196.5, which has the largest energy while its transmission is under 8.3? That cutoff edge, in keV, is 196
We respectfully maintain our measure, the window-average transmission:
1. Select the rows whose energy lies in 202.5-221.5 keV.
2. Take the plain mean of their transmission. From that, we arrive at 8.5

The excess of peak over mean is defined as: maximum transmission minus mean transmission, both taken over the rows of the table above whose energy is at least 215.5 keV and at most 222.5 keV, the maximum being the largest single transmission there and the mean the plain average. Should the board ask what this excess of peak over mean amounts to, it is 0.3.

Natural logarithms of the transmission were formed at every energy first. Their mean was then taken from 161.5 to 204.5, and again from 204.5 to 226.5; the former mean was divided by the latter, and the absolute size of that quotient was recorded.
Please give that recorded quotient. 0.92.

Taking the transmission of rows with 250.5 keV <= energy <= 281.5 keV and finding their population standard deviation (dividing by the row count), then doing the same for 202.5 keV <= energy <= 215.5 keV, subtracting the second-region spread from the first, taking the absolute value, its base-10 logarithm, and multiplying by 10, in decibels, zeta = -14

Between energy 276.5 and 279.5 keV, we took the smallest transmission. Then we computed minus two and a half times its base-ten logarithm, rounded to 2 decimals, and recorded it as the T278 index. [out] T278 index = -2.28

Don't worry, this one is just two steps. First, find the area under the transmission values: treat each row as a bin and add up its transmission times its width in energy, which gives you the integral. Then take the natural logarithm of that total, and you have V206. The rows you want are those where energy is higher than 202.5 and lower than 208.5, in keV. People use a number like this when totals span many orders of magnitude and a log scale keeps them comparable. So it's 3.92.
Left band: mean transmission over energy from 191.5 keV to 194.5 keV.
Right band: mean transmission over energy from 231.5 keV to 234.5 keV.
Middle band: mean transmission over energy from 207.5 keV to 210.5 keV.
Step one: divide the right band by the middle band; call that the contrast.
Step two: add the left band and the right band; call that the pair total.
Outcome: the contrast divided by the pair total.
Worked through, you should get 0.054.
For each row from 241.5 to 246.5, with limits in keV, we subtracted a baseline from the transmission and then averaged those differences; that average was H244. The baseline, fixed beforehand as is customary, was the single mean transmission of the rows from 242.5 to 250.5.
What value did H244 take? -1.61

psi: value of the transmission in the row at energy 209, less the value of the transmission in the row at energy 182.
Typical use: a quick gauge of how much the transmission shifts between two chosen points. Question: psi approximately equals 2.4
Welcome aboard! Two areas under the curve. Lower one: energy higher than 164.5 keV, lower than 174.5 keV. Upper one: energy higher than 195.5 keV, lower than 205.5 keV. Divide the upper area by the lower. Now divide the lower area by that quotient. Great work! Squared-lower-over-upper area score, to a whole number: 53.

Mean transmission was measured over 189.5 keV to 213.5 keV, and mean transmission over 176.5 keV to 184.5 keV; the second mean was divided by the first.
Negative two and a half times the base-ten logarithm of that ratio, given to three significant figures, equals 0.243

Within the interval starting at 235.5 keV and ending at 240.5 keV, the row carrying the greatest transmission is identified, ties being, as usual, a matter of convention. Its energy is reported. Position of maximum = 237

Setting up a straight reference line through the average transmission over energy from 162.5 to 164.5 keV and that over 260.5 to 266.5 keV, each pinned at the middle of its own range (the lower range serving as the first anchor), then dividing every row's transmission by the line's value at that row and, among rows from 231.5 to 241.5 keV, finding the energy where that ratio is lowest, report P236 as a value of 241 keV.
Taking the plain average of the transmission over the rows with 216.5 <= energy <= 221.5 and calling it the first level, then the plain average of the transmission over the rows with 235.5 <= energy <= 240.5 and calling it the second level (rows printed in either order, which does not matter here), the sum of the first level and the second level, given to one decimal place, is 14.8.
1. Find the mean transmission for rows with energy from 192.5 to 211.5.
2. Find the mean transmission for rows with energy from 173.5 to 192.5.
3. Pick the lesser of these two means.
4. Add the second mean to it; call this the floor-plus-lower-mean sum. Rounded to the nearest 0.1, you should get 13.4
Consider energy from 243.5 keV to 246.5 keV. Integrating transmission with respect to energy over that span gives 15.9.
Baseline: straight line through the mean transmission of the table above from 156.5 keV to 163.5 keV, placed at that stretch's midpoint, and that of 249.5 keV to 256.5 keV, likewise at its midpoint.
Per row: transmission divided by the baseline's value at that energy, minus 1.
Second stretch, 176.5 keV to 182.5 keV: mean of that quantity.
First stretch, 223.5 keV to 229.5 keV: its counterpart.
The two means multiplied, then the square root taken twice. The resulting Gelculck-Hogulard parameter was 0.20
